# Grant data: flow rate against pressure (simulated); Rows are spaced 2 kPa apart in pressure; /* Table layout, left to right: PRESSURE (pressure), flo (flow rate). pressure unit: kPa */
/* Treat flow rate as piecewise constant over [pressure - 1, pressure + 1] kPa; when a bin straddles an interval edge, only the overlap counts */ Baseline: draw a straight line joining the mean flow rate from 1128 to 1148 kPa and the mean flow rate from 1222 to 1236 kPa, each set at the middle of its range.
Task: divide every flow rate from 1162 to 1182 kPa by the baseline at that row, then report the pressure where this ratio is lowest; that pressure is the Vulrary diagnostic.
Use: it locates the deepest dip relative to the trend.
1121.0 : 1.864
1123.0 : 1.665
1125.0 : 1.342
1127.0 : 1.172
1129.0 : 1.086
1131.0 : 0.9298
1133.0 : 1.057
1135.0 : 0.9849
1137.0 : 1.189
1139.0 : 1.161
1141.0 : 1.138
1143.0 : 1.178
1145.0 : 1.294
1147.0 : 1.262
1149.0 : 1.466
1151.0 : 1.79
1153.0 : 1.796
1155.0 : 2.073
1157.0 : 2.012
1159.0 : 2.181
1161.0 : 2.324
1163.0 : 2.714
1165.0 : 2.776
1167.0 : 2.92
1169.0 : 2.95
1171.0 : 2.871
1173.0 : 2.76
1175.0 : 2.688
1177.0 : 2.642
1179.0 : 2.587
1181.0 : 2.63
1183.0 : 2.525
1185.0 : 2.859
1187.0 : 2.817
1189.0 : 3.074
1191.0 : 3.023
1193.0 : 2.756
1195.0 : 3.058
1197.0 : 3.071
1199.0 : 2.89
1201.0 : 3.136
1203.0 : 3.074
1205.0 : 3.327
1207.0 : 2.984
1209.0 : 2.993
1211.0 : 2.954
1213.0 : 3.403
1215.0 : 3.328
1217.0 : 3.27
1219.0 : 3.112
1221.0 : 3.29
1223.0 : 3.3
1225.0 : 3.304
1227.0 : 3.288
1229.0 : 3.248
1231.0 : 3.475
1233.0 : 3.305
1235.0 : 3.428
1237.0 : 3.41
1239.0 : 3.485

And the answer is 1181.0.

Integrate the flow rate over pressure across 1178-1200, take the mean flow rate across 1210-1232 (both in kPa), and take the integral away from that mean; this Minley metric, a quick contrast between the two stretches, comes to -59.3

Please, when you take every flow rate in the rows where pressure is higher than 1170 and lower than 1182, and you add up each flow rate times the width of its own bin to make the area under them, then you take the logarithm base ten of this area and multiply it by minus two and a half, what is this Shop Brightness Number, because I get -3.77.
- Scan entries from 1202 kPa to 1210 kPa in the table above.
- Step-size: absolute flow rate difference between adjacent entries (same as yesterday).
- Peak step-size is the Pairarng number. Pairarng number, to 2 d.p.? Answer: 0.34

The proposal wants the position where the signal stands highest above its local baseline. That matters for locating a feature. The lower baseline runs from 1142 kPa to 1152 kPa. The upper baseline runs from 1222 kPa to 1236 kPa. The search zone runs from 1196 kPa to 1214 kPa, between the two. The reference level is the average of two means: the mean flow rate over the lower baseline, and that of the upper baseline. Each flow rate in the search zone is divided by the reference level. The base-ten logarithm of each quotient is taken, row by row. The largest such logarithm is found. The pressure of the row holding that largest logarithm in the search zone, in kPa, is 1213.0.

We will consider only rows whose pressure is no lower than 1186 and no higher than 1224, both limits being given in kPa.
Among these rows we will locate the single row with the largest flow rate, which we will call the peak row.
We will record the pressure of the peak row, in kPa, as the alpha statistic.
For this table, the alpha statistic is 1213.0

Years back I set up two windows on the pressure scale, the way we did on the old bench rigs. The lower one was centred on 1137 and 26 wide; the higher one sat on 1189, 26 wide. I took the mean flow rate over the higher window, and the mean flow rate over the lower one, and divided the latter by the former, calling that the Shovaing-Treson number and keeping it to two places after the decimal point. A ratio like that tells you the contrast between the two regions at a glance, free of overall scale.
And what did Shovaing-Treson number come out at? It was 0.41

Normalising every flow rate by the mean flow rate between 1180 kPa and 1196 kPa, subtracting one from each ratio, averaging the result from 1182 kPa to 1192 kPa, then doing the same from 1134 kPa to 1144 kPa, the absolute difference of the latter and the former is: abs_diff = 0.61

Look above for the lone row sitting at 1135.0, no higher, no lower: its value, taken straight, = 0.9849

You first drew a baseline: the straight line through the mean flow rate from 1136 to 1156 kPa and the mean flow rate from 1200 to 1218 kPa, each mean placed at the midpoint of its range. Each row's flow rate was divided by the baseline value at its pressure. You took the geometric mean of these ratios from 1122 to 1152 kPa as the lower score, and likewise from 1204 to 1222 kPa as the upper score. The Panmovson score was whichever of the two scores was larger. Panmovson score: 1.06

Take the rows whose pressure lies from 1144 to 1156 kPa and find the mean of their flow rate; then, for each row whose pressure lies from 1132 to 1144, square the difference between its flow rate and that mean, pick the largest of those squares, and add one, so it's 1.4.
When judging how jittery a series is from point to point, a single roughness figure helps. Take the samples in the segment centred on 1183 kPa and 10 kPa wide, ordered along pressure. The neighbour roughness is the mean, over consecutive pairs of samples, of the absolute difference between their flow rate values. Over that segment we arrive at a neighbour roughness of 0.131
